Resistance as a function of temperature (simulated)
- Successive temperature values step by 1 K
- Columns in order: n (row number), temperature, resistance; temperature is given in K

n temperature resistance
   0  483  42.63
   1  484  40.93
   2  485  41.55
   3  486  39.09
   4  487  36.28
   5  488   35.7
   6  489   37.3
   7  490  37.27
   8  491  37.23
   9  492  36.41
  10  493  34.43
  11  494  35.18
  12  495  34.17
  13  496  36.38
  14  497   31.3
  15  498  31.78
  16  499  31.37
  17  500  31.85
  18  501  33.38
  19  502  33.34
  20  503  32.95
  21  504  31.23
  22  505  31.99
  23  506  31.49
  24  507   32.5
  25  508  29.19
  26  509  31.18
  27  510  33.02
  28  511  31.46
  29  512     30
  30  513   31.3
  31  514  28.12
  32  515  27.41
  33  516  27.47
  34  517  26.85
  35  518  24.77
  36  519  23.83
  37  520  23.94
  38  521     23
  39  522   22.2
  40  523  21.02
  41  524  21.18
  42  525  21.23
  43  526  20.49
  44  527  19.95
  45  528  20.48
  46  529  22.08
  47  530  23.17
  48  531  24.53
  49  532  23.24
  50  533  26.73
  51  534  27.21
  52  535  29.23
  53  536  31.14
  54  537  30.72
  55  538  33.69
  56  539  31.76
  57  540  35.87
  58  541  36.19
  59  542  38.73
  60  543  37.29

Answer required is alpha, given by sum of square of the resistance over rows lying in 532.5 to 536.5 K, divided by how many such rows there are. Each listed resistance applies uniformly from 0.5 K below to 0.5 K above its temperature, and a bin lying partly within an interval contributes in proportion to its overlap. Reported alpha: 820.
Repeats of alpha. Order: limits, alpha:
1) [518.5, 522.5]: 541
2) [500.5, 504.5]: 1072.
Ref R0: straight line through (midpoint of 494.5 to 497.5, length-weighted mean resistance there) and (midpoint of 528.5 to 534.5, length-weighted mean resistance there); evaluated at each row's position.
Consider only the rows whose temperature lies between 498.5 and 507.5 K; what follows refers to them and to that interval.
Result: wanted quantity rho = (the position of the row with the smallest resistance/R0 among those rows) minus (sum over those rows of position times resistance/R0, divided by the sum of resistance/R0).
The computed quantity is -4.0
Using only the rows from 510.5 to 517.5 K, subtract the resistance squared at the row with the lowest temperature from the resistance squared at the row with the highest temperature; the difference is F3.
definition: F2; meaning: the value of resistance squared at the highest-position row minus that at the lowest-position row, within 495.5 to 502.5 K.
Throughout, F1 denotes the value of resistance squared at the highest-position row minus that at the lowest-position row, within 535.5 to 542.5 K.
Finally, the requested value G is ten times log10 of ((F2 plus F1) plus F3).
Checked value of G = 17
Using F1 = 530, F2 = -212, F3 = -269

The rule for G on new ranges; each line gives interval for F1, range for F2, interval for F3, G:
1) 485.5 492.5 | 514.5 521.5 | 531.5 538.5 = 22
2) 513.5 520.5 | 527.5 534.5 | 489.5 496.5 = 16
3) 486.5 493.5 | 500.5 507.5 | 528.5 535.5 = 23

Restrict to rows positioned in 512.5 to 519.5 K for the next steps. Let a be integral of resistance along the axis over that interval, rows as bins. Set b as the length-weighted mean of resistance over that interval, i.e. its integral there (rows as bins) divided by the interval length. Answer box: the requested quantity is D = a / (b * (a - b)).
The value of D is 0.043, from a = 190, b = 27.1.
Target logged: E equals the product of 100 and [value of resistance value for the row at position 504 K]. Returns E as 3123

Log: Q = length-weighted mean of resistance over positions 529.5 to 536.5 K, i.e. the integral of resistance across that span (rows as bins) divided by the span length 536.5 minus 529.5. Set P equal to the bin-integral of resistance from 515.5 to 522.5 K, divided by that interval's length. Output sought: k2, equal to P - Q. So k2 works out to -2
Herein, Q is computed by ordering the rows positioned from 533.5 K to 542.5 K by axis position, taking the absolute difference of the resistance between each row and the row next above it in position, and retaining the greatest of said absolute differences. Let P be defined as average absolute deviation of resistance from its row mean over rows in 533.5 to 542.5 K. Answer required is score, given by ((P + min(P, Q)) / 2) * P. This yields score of 9.1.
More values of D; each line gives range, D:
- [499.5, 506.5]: 0.036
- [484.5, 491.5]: 0.031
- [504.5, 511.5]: 0.037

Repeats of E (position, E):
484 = 4093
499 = 3137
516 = 2747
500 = 3185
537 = 3072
